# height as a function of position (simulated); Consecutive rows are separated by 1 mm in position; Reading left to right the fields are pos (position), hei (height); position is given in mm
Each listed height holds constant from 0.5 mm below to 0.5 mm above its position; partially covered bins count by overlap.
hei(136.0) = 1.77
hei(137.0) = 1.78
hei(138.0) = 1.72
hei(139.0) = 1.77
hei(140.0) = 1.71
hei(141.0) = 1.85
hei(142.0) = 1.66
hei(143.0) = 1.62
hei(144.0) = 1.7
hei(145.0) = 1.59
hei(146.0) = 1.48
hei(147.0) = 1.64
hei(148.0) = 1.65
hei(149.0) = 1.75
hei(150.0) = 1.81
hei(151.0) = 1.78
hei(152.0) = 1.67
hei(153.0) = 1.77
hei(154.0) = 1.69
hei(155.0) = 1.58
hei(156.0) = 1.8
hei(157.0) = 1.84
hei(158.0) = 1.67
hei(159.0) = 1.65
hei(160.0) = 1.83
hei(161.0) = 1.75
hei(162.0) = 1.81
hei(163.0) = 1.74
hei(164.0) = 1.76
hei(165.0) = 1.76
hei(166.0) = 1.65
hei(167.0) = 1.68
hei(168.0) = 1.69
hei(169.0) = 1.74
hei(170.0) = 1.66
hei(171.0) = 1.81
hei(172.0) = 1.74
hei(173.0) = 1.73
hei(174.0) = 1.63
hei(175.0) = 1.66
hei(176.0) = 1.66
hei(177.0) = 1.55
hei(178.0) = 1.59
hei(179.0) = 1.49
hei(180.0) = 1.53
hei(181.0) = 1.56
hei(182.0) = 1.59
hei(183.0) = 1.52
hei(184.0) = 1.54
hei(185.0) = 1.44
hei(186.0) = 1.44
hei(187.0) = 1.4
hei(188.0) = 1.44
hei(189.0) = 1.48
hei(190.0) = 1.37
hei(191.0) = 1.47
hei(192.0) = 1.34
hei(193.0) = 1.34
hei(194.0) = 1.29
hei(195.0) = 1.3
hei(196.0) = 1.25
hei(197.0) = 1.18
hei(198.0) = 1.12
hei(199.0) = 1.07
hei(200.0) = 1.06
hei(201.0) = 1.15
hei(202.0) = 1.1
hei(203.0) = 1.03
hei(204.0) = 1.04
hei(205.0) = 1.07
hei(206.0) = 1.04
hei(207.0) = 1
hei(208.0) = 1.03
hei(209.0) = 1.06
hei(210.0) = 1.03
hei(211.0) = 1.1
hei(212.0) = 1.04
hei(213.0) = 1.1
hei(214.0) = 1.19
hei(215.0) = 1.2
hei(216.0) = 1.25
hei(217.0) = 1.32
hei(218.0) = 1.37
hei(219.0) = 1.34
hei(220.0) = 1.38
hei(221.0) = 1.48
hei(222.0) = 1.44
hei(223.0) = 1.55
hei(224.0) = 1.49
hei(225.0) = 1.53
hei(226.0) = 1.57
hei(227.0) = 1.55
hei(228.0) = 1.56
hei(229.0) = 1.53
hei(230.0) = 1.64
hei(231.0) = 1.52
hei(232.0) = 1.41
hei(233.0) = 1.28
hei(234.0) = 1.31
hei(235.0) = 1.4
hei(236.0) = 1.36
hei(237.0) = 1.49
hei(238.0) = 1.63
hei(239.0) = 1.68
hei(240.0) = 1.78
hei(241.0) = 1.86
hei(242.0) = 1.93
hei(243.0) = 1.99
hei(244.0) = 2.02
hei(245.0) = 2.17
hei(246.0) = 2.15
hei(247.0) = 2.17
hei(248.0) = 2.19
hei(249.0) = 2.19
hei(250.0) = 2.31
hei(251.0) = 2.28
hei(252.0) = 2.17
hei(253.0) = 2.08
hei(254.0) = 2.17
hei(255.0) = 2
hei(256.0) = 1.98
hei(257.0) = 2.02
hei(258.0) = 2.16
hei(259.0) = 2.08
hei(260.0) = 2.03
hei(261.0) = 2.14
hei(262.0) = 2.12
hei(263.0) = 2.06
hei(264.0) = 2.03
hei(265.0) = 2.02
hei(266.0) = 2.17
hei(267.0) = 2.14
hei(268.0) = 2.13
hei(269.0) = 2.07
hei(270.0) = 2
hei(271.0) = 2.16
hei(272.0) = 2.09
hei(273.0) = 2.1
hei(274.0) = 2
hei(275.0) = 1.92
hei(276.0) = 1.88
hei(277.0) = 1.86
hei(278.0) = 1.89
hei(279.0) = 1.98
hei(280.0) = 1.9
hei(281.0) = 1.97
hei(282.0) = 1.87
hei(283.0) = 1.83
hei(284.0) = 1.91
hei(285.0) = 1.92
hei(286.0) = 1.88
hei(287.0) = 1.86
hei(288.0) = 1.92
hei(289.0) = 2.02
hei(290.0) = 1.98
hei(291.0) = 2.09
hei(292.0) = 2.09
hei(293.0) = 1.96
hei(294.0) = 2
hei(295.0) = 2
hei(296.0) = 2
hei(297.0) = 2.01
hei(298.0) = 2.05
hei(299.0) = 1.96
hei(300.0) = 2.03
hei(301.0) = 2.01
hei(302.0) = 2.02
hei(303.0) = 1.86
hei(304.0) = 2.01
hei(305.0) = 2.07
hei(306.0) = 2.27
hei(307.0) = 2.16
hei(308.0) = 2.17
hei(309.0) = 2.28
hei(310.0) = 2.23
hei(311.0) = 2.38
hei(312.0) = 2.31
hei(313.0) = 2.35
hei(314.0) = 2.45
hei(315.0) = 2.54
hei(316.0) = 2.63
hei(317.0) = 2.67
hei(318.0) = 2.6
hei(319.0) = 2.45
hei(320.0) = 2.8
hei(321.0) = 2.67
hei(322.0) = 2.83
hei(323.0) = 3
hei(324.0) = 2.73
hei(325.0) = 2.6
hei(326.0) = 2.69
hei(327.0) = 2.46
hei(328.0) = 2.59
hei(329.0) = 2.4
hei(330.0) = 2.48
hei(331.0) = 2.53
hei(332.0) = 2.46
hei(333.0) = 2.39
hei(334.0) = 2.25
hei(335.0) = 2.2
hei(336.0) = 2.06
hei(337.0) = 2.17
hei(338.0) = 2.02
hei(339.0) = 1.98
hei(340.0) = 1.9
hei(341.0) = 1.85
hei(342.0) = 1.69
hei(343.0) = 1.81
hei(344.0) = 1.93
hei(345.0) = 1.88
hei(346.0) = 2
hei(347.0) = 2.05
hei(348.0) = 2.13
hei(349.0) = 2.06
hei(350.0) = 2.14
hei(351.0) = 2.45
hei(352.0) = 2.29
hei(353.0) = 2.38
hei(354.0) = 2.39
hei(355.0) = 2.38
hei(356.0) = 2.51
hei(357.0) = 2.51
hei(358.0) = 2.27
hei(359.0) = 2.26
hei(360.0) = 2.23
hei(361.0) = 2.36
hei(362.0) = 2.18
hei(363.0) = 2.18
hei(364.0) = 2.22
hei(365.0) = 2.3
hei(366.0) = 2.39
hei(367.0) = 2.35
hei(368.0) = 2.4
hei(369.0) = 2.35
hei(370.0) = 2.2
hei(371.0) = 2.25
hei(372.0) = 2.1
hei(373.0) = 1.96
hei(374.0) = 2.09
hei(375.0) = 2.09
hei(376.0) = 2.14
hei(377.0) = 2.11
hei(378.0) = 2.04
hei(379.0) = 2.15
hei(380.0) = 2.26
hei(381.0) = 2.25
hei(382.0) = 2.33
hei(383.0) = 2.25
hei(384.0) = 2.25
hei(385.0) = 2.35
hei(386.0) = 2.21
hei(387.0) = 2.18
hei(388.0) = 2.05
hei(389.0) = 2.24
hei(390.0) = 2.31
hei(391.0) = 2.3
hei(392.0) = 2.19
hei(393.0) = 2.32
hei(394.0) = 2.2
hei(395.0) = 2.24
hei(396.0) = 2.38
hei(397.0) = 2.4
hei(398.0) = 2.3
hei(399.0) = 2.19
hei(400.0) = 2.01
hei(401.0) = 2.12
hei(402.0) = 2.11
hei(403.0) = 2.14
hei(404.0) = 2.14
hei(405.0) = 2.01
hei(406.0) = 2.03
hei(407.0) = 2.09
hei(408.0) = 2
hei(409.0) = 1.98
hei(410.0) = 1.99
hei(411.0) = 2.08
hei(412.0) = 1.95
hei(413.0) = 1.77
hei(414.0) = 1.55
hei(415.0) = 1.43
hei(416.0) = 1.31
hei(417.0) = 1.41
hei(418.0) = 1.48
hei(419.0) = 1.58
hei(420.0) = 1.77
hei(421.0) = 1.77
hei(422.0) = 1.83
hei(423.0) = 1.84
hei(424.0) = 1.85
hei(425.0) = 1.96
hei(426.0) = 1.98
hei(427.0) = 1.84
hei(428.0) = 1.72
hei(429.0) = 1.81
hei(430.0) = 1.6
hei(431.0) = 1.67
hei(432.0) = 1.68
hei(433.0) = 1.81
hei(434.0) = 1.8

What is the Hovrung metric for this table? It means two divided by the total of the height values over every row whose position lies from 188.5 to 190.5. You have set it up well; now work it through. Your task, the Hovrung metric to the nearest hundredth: 0.70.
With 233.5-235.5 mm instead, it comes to 0.74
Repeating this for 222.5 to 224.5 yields 0.66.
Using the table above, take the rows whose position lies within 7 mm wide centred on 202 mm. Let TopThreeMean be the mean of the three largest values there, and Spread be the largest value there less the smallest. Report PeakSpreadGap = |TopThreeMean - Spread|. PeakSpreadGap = 1.0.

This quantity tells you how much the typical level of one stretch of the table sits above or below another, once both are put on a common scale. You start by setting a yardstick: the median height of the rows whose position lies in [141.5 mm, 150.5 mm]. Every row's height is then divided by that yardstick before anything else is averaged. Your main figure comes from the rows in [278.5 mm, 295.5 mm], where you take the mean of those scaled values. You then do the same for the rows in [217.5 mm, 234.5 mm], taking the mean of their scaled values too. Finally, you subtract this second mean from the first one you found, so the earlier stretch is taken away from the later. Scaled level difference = 0.3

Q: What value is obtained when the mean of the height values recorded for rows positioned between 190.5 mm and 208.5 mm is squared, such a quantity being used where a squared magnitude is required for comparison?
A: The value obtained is 1.3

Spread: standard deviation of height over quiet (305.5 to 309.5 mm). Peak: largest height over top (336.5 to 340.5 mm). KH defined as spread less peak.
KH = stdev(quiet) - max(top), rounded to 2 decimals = -2.11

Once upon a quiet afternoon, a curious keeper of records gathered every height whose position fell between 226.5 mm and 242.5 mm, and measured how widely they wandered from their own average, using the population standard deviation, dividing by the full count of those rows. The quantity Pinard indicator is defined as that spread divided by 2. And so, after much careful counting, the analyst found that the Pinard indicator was 0.092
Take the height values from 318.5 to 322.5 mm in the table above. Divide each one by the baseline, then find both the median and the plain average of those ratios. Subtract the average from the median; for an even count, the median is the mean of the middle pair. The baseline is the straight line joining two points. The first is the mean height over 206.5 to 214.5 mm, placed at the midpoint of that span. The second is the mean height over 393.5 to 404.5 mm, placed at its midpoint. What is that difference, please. 0.028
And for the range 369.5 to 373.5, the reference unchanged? 0.013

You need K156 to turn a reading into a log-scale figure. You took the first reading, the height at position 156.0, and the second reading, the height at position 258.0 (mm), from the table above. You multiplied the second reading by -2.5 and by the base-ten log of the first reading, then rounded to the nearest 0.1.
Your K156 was -1.4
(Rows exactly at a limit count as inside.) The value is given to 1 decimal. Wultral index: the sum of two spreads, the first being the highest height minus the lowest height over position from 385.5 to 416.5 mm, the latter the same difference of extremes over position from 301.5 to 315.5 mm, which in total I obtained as 1.8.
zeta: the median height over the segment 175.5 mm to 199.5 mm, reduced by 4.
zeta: -2.6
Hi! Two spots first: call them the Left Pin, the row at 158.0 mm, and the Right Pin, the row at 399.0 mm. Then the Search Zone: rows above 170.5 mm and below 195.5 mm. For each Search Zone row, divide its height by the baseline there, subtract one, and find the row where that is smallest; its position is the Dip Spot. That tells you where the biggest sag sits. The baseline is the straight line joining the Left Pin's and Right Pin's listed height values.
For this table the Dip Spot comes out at 194.0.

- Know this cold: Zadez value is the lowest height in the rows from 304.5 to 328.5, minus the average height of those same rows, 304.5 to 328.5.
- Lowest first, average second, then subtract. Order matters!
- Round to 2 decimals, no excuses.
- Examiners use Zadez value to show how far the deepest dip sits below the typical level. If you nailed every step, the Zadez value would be -0.43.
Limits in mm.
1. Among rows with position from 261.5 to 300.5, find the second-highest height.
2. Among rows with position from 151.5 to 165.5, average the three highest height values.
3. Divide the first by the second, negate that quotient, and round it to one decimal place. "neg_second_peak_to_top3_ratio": -1.2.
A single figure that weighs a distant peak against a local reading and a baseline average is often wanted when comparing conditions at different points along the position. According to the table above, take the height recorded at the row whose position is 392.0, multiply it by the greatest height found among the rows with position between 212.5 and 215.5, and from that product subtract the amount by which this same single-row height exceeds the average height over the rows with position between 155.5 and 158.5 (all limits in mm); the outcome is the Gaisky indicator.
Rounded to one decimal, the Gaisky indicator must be 2.2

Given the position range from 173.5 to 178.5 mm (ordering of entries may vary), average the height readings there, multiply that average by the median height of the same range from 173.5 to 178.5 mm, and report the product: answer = 2.6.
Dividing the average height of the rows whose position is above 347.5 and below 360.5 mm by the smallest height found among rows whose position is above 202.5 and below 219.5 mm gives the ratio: 2.3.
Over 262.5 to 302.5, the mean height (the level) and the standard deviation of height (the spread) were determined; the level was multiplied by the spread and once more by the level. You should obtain 0.35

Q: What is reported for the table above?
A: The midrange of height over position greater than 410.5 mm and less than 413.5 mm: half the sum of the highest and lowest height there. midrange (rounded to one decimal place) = 1.9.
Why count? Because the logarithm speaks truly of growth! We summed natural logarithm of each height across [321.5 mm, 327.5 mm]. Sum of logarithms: 6.0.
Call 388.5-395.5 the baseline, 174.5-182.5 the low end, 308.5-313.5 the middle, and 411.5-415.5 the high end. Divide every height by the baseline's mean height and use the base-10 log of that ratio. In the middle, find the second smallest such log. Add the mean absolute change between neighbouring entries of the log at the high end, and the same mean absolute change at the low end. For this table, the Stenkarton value 0.06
